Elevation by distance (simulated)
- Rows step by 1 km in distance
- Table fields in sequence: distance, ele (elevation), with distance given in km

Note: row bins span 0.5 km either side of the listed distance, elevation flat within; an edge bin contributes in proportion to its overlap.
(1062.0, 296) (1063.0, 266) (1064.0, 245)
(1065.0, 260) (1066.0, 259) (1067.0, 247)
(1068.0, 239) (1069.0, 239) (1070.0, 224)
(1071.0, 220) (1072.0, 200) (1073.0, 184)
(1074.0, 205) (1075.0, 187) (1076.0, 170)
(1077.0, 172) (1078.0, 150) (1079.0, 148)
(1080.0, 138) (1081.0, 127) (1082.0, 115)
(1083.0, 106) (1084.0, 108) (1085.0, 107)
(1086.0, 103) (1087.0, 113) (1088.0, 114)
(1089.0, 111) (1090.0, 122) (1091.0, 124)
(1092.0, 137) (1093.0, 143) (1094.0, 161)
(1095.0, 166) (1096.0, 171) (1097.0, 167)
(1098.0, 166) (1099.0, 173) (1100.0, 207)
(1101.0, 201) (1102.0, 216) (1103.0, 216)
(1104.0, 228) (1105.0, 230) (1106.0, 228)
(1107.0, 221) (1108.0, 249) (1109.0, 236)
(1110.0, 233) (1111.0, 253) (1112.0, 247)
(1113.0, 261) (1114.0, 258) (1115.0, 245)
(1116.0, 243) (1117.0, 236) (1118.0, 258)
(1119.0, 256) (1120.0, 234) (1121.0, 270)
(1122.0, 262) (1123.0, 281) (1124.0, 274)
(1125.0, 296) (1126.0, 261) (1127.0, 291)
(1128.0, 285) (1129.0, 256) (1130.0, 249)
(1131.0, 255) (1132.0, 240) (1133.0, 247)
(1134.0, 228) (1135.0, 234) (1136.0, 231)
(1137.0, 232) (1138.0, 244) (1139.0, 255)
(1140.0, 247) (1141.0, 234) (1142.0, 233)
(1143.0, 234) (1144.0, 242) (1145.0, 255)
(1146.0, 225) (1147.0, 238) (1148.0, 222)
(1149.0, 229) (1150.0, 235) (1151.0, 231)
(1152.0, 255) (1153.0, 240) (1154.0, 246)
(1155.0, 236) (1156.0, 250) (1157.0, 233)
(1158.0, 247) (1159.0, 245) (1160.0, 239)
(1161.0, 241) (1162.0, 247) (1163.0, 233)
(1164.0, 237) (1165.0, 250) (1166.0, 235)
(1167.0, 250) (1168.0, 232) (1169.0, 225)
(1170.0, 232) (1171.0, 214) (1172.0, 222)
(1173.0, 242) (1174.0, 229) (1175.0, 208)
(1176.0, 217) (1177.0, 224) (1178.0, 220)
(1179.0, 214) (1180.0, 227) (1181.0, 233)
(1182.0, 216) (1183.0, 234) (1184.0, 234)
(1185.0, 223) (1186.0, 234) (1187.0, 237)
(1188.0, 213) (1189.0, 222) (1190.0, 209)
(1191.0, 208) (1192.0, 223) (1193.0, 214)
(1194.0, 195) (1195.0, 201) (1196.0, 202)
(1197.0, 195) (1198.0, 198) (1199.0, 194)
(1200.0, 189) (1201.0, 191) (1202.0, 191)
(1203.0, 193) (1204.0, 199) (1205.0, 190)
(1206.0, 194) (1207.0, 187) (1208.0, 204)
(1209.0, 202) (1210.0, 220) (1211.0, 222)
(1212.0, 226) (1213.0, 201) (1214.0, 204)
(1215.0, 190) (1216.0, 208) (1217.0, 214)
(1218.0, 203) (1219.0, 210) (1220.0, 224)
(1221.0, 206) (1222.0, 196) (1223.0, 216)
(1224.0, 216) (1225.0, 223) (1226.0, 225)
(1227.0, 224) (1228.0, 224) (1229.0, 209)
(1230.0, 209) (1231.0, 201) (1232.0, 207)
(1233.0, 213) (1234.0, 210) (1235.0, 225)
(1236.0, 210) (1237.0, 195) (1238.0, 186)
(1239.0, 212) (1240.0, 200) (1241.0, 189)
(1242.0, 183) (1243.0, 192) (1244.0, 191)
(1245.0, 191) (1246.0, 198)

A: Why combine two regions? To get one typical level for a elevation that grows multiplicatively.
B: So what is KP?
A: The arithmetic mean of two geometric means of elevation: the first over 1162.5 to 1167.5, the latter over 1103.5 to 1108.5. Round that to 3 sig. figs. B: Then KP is 236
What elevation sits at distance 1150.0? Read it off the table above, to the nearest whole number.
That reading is 235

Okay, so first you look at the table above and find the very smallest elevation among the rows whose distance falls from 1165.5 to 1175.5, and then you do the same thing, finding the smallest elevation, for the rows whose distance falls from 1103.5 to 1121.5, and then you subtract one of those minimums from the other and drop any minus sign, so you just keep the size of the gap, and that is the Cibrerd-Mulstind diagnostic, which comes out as 13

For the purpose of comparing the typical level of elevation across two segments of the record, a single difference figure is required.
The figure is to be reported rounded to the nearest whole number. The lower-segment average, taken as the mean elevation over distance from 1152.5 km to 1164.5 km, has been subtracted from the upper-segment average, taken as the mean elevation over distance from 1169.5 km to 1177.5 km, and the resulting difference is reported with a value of -18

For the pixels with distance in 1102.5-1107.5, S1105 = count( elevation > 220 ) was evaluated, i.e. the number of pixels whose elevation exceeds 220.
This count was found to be 4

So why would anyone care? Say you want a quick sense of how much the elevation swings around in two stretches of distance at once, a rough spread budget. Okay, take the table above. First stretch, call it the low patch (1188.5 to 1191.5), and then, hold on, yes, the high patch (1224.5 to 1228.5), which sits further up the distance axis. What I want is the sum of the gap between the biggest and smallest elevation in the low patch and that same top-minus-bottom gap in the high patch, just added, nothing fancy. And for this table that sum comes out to 16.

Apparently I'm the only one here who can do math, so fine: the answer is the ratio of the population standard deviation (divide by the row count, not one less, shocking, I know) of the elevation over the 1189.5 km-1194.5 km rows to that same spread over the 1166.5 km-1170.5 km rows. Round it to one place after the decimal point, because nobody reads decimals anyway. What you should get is 1.0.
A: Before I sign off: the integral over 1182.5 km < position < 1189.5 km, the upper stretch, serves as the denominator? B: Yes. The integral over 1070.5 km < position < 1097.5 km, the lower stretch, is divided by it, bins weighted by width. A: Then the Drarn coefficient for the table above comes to 2.5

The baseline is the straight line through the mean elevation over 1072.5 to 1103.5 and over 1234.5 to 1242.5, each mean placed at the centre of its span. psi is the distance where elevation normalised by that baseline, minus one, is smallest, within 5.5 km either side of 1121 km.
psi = 1120.0 km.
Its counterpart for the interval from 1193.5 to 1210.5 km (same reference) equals 1207.0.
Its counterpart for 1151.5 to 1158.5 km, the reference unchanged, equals 1157.0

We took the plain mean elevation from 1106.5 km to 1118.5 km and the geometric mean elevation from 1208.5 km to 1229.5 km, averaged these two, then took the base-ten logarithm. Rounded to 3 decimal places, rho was 2.359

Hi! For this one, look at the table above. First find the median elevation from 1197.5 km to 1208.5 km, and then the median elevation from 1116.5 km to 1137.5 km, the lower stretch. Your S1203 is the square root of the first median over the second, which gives 0.87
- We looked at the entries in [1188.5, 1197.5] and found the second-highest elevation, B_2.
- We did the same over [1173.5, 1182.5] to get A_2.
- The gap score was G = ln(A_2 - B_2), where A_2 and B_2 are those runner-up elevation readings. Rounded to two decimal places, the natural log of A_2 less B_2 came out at 1.95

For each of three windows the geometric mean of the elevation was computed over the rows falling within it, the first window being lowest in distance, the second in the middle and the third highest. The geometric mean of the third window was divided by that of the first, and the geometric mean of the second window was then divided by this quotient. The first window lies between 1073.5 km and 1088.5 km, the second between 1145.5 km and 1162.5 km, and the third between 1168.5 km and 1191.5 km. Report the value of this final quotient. 143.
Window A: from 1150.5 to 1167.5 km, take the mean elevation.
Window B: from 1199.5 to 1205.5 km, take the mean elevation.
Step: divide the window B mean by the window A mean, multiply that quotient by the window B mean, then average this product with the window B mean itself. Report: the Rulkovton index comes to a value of 172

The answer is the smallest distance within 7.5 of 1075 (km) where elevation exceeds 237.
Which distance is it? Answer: 1068.0 km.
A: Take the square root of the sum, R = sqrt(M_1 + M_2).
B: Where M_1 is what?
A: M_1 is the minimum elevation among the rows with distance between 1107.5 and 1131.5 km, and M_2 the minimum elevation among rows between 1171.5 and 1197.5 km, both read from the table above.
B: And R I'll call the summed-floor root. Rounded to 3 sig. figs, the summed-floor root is 20.7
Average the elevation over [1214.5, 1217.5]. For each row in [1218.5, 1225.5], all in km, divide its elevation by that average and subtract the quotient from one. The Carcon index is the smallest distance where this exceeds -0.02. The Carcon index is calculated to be 1221.0 km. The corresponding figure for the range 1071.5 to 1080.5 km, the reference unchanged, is 1072.0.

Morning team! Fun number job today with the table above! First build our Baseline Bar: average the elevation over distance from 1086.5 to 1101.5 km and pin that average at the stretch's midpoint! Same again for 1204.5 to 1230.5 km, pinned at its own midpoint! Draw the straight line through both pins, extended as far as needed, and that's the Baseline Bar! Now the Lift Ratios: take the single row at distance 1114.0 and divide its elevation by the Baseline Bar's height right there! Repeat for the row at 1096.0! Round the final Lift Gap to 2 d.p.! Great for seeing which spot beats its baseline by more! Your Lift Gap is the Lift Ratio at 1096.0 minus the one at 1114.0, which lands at -0.48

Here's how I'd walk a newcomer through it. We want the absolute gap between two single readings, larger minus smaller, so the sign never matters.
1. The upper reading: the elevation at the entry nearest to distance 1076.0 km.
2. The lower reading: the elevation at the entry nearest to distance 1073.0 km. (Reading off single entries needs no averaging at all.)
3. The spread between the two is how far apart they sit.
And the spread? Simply 14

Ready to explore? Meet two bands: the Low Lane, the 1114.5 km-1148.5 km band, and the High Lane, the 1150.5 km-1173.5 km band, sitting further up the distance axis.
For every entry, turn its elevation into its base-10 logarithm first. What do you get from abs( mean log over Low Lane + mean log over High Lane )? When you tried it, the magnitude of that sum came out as 4.773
